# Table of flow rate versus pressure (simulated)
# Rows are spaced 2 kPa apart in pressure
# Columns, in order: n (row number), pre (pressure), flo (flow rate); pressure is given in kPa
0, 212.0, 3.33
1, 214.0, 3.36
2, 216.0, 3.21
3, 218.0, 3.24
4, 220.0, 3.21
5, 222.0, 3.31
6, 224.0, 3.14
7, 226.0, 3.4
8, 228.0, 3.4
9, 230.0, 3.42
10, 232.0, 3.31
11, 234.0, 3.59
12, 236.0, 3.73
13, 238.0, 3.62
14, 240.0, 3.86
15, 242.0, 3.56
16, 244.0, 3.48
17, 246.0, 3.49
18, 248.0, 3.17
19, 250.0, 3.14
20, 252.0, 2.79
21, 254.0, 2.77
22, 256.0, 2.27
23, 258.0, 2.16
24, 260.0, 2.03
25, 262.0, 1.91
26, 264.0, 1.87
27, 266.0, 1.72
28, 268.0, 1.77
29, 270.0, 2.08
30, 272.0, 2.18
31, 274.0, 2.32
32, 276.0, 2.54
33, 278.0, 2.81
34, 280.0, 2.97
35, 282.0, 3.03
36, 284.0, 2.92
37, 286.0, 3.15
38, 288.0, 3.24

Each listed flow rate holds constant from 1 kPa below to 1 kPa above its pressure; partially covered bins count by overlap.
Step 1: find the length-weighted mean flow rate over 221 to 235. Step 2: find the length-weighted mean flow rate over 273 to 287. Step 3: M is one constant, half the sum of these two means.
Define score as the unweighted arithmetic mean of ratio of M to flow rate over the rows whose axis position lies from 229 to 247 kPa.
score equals 0.87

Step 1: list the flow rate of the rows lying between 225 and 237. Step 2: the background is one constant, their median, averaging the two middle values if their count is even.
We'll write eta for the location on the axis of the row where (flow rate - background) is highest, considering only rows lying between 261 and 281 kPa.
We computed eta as 280.0 kPa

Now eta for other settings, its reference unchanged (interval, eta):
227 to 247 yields 240.0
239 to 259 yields 240.0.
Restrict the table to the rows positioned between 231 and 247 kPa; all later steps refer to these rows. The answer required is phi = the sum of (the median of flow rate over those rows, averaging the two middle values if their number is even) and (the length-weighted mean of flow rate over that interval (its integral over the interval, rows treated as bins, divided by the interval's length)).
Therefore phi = 7.2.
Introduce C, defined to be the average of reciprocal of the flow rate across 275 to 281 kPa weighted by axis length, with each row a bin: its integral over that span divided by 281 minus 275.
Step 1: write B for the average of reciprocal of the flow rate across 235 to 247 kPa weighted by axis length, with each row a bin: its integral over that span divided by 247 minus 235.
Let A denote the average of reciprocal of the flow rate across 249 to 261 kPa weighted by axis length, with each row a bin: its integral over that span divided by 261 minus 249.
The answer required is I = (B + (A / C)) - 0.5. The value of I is 0.90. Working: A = 0.41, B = 0.276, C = 0.362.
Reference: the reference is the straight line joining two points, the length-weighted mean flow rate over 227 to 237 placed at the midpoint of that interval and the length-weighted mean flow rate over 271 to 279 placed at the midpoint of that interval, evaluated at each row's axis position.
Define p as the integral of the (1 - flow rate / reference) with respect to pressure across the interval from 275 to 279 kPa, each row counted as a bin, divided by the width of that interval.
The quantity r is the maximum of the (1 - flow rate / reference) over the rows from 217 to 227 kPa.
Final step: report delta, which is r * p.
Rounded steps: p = -0.11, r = 0.15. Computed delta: -0.017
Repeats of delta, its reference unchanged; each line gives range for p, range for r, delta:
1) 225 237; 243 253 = 0.001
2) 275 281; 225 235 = -0.010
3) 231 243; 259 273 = -0.026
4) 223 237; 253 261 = 0.008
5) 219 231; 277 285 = -0.016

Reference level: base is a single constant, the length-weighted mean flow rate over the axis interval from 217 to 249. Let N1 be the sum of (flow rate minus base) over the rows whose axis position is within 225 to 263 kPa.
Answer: -6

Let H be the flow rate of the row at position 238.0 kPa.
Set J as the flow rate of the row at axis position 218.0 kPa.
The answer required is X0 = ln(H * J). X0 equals 2.46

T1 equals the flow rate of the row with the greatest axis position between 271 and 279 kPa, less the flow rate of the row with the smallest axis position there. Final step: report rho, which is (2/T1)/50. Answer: 0.06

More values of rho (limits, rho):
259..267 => -0.13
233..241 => 0.15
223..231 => 0.14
